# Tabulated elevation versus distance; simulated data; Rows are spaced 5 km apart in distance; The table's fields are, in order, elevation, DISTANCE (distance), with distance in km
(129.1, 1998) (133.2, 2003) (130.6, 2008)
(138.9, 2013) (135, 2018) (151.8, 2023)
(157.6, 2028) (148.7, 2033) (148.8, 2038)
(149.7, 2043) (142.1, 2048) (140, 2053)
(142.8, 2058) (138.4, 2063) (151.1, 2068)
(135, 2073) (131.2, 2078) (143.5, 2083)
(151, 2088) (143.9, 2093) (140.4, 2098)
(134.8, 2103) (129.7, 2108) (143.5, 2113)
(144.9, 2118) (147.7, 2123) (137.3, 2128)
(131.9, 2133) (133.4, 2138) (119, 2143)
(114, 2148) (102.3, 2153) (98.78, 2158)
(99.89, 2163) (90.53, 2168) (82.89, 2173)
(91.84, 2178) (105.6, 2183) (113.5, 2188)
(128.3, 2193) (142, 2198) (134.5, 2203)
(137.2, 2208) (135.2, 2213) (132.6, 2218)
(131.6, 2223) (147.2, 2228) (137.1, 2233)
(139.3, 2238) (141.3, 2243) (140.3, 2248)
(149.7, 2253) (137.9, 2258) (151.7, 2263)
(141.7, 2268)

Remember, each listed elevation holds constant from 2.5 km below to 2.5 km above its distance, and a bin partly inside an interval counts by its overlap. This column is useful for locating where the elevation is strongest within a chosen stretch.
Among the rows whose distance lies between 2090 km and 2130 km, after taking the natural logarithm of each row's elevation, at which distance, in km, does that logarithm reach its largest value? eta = 2123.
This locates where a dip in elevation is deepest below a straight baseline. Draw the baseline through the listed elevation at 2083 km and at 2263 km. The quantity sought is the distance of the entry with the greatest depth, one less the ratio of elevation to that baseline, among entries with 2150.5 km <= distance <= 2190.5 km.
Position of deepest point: 2173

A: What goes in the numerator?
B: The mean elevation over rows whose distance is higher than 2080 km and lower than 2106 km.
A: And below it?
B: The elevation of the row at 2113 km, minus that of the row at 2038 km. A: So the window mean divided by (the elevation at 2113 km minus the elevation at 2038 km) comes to -27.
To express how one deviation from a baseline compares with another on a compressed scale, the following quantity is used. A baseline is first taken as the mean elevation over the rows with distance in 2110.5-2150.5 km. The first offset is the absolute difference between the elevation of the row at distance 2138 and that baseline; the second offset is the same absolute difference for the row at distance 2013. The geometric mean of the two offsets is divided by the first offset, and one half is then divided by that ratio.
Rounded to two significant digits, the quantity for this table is 0.17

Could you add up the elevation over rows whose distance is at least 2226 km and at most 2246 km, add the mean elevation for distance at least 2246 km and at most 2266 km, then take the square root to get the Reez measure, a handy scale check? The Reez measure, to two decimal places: 26.64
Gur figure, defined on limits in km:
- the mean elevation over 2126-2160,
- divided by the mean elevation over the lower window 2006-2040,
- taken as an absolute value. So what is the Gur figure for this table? 0.83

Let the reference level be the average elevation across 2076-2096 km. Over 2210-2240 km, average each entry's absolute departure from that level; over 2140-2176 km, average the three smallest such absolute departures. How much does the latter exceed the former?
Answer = 24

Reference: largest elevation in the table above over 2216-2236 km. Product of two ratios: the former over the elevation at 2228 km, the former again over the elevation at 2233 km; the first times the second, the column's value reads 1.07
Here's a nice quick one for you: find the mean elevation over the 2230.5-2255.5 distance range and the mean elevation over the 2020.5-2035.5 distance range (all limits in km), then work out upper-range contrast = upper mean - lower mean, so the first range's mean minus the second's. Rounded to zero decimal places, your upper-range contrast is -11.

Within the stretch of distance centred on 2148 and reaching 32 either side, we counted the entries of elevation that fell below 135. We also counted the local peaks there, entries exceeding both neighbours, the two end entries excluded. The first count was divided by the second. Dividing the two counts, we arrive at 3.3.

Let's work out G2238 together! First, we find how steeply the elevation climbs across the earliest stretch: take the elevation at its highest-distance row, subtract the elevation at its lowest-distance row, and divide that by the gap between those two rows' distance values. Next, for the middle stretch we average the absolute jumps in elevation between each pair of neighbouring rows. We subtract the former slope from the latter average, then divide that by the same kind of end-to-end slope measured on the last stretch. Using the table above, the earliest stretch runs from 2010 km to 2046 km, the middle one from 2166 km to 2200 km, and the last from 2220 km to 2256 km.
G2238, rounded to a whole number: 18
